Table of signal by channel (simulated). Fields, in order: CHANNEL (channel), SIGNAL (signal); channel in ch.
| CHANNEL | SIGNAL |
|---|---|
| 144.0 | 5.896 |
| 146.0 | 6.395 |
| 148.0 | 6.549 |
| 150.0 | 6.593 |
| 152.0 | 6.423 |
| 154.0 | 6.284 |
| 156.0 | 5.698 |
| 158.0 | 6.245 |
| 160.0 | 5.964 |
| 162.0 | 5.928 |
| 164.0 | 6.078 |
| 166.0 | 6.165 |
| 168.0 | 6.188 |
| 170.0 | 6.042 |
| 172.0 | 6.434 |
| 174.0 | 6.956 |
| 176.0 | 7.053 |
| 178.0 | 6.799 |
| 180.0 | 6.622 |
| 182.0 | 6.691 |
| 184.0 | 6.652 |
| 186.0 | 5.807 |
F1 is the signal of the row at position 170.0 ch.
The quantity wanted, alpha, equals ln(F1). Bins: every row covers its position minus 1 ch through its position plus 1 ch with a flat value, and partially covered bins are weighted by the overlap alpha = 1.80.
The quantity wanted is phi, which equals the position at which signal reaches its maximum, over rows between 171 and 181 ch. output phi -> 176.0 ch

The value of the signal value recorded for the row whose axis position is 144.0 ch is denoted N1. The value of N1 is 5.896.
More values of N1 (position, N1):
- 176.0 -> 7.053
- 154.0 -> 6.284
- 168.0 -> 6.188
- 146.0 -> 6.395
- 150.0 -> 6.593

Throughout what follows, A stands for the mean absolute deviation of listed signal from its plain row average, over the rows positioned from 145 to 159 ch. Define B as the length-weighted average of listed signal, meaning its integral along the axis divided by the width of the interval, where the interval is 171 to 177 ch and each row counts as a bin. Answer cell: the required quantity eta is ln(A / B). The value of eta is -3.51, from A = 0.203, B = 6.8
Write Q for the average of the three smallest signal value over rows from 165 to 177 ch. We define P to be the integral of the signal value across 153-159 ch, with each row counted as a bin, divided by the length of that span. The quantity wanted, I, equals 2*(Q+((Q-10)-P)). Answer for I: -7.6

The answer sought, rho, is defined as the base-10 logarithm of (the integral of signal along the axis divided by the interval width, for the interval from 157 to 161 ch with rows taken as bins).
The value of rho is 0.786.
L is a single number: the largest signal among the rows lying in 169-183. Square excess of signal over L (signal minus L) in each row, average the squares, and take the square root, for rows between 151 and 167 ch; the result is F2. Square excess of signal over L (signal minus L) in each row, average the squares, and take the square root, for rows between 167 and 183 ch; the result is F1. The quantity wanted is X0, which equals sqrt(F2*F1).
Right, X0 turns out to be 0.74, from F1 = 0.56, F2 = 0.98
